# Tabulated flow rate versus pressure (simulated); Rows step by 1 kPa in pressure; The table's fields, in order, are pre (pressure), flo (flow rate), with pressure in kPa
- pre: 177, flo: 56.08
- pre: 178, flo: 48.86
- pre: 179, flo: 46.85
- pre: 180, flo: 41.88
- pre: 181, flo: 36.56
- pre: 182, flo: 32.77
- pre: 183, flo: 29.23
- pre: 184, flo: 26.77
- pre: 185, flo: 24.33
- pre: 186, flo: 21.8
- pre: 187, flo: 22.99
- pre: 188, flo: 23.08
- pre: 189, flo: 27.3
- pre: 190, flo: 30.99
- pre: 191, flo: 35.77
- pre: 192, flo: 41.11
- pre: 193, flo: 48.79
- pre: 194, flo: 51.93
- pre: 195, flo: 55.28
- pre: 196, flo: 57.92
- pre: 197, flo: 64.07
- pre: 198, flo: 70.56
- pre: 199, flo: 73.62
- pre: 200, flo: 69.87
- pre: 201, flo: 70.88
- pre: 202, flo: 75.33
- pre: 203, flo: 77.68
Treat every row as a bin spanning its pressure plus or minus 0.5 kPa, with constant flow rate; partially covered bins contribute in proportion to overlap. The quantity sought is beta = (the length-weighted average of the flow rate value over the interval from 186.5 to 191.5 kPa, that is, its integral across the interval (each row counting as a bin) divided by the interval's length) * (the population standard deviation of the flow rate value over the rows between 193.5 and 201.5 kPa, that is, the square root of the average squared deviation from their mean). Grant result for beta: 216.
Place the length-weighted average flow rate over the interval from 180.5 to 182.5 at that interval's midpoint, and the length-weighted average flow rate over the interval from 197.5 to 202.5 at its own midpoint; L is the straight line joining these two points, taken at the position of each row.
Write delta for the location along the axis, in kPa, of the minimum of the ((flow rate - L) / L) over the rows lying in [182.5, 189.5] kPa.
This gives 188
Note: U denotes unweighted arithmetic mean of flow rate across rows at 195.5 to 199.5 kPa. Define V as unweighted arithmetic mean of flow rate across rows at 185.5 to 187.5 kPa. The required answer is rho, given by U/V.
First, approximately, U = 67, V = 22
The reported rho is 2.97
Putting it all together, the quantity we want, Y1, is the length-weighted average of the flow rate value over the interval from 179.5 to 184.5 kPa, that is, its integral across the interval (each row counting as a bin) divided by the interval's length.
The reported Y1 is 33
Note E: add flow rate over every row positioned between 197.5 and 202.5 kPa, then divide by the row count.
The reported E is 72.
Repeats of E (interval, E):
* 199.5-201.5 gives 70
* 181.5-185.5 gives 28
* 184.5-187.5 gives 23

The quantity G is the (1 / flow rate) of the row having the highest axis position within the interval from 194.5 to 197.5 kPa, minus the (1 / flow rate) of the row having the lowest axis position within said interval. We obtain -0.002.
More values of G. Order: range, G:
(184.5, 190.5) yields -0.009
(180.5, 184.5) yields 0.010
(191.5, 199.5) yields -0.011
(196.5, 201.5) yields -0.001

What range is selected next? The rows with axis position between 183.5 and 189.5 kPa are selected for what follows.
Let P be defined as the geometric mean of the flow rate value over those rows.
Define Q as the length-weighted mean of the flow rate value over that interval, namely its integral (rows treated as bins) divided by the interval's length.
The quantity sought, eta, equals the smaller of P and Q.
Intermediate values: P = 24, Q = 24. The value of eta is 24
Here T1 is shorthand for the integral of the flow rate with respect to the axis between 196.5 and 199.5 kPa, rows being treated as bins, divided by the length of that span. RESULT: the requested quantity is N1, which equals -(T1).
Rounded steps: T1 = 69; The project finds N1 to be -69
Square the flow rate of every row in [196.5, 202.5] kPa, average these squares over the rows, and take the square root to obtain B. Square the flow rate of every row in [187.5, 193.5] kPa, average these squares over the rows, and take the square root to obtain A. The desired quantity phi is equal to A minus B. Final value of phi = -35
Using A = 35.6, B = 71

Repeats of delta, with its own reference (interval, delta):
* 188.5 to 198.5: 189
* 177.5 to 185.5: 185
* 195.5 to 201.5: 196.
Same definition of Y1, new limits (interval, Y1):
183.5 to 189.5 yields 24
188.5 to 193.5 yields 37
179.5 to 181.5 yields 39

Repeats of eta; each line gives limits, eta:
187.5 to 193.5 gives 33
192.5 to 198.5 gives 58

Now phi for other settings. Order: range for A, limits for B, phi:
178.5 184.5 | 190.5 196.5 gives -13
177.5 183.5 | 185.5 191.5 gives 13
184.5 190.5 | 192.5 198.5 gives -33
